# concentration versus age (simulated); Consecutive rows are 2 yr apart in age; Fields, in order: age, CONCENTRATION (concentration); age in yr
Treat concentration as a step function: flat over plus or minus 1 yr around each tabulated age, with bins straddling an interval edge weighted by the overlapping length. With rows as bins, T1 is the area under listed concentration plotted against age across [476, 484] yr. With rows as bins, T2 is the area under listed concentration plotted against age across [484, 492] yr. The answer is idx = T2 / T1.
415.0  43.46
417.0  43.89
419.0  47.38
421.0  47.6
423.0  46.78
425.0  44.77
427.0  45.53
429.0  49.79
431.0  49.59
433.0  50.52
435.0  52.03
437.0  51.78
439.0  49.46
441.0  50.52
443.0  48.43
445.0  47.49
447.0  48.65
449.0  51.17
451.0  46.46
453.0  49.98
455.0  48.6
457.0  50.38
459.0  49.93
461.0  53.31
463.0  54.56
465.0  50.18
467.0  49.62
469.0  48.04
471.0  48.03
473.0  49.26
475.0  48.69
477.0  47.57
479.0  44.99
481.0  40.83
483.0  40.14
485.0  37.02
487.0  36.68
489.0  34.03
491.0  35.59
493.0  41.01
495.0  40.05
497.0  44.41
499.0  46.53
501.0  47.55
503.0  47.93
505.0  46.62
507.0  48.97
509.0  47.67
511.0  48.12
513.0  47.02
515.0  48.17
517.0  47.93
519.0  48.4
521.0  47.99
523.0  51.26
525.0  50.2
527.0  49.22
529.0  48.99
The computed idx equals 0.83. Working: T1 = 347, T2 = 287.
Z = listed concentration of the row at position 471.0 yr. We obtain 48.03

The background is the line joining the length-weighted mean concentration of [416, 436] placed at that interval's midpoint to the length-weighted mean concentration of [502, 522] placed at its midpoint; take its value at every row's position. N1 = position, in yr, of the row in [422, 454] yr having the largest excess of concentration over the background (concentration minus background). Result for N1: 435.0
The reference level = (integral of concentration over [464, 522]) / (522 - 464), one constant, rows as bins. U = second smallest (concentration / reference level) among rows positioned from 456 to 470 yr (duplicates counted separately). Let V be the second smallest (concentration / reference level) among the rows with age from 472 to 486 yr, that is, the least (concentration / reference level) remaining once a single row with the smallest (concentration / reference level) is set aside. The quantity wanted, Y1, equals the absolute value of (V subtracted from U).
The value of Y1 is 0.21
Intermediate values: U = 1.10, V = 0.89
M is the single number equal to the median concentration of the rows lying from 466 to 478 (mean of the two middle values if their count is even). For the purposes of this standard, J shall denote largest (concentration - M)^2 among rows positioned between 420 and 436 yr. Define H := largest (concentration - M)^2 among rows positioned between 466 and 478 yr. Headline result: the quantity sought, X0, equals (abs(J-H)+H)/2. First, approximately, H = 2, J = 13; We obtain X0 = 6.7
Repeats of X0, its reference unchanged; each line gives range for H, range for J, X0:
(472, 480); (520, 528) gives 7.2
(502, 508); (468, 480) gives 5.7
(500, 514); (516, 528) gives 4.2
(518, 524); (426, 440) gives 6.7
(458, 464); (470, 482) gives 28.4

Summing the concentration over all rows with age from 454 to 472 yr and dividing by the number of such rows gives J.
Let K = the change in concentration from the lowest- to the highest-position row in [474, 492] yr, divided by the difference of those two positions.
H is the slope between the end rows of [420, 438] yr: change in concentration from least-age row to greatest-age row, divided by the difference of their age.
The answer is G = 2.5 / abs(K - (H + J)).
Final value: 0.049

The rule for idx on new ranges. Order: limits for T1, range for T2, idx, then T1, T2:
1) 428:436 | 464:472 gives 0.97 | 404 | 392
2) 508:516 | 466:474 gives 1.02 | 382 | 390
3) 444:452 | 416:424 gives 0.96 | 388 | 371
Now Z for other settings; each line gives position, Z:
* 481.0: 40.83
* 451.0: 46.46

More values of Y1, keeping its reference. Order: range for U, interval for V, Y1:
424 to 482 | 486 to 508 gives 0.20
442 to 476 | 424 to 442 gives 0.04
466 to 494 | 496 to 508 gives 0.24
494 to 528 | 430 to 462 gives 0.07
